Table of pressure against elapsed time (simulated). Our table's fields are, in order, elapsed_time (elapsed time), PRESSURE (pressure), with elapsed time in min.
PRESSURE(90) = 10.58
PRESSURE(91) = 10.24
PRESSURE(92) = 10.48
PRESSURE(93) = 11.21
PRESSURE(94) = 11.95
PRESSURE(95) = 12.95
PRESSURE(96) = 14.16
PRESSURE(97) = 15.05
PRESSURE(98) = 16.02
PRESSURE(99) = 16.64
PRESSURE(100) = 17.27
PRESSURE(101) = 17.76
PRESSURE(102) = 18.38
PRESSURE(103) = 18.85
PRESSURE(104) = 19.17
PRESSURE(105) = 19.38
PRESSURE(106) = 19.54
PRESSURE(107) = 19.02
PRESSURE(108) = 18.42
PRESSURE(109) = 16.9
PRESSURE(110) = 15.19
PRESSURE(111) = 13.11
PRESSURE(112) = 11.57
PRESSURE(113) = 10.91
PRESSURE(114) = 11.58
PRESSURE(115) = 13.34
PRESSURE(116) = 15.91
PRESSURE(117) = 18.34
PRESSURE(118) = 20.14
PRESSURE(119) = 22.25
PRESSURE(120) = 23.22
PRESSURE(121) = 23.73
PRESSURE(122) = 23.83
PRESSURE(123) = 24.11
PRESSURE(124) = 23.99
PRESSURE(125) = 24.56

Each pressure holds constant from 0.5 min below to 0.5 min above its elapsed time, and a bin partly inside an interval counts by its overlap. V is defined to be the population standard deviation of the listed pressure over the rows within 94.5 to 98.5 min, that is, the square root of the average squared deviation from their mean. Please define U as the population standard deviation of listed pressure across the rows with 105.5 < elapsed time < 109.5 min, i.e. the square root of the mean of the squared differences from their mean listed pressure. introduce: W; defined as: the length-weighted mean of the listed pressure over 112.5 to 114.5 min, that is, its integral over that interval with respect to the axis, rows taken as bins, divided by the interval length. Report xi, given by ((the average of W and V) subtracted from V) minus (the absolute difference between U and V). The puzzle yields -5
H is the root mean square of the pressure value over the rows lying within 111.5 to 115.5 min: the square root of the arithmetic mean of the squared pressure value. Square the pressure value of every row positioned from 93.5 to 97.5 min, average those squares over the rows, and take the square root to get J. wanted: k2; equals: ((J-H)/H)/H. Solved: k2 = 0.012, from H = 11.9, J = 14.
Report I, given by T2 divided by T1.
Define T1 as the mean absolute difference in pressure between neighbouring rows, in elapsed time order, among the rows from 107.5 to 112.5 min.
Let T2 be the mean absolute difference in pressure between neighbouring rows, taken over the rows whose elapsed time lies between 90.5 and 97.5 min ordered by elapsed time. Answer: 0.5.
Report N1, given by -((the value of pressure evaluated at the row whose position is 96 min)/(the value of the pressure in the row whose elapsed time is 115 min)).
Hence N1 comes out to -1.06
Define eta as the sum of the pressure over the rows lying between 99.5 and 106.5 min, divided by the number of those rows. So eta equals 19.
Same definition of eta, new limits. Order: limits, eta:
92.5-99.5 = 14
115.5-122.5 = 21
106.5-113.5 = 15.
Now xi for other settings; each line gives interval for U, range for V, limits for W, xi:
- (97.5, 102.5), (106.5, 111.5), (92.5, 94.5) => -6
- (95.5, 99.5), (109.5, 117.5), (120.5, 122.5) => -12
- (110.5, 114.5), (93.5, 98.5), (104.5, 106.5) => -10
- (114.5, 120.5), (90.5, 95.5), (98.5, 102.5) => -11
